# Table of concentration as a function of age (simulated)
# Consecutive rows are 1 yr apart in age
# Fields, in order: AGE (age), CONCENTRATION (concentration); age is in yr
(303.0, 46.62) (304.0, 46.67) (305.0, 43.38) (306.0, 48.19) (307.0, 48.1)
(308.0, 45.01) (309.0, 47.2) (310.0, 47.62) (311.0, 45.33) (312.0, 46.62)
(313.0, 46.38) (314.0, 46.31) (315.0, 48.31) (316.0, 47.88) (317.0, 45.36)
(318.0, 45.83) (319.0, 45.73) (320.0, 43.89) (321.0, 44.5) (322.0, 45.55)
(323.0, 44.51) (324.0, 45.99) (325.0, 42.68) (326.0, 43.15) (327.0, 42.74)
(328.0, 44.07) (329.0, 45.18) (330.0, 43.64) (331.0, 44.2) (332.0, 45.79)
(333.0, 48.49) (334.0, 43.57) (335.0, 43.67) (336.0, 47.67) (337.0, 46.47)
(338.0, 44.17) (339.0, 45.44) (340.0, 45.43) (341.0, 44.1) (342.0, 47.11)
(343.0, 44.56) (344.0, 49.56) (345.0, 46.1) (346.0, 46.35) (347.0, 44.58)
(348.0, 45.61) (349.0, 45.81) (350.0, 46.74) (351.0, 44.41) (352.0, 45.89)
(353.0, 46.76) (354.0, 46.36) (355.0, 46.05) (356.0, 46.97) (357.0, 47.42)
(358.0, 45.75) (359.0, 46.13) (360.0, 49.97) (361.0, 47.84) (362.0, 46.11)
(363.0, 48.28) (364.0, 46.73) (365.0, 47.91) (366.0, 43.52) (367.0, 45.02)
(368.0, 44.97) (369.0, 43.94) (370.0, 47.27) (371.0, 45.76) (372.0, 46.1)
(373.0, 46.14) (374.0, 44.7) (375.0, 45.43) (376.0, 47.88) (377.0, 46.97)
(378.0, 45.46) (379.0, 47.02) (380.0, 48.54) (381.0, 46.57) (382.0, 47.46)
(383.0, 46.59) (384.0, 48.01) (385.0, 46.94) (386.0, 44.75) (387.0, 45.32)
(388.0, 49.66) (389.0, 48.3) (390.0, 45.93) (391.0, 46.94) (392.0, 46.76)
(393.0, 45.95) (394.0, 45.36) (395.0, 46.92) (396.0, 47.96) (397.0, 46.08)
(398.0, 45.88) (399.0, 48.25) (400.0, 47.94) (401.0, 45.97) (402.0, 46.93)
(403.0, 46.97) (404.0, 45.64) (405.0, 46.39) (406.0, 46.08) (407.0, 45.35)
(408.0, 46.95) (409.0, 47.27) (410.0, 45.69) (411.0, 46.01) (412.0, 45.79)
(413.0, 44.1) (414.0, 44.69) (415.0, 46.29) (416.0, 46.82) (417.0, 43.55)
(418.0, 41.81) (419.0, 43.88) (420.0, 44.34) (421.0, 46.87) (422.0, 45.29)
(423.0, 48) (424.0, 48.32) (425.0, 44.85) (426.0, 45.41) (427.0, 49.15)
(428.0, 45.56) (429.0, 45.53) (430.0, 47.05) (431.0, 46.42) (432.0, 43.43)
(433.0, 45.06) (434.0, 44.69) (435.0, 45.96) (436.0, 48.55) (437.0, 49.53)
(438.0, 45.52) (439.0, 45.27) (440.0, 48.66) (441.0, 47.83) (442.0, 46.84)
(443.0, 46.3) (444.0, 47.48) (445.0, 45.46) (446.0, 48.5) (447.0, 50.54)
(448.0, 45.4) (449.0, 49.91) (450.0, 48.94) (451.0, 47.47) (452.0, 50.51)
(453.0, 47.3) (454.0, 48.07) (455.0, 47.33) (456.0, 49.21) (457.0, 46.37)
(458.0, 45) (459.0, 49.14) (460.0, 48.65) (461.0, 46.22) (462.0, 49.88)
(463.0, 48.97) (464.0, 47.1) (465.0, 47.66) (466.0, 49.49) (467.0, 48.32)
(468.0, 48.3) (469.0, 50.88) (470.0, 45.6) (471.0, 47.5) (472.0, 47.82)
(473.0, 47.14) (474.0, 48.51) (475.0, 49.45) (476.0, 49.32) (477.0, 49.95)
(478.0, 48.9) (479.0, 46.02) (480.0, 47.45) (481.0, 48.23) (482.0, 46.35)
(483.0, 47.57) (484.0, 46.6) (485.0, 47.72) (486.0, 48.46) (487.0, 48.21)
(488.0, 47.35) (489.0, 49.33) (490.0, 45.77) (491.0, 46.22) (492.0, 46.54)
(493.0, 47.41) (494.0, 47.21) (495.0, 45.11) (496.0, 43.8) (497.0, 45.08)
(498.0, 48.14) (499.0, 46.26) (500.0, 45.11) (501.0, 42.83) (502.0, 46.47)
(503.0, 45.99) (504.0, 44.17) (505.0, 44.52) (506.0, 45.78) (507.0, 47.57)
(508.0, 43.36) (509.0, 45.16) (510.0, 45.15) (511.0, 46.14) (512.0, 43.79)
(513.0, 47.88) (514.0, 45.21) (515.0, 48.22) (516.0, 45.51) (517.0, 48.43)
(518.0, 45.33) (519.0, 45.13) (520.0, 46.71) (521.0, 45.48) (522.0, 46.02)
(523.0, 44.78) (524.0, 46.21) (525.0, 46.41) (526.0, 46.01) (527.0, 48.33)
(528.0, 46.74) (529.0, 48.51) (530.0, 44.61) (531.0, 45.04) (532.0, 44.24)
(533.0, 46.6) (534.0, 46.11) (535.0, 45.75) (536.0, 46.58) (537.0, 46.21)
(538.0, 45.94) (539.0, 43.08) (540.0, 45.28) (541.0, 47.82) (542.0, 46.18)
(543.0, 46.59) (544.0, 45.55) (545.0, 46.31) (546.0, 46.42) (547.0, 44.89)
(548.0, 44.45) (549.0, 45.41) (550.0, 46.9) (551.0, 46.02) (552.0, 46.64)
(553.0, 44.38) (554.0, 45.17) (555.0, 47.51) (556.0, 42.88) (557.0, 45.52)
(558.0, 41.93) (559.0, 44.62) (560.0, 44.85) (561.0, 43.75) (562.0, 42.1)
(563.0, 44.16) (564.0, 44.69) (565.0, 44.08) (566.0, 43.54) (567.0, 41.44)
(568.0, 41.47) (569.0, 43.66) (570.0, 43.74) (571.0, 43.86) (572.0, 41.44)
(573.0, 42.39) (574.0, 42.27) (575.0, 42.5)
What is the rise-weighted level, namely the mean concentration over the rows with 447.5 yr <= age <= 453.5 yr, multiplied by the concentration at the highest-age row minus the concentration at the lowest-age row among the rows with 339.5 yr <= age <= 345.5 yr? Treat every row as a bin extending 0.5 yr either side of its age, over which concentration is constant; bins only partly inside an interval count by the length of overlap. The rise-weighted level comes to 32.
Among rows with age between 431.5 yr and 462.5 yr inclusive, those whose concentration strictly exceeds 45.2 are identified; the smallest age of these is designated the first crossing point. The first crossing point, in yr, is 435.0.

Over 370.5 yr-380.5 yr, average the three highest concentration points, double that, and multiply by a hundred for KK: 9563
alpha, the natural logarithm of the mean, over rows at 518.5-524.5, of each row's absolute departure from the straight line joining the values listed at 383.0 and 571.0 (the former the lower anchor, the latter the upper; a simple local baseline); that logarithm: 0.1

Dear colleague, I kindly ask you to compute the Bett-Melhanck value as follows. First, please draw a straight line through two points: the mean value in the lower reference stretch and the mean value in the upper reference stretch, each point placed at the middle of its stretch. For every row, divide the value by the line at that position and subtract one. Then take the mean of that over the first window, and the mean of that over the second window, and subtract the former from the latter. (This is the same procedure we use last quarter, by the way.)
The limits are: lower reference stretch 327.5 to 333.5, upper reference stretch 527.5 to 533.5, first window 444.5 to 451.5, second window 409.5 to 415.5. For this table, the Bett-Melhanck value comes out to -0.054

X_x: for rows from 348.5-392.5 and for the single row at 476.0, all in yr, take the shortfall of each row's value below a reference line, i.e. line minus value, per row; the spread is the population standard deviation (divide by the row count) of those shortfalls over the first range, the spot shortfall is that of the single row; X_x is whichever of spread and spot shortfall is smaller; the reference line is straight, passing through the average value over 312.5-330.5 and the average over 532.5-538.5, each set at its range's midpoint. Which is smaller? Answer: -3.4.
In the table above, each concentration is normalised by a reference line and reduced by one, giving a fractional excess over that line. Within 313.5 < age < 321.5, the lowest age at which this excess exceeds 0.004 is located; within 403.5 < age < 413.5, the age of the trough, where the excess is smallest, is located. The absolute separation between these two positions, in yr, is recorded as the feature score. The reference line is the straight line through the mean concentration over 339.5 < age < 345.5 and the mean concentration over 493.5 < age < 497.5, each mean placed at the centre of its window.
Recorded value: 98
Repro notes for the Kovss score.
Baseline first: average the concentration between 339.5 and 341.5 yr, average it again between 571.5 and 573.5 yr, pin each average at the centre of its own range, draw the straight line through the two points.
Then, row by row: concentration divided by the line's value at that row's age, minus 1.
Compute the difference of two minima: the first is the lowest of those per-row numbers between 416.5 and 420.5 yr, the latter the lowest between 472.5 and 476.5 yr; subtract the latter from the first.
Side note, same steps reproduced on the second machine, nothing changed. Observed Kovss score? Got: -0.14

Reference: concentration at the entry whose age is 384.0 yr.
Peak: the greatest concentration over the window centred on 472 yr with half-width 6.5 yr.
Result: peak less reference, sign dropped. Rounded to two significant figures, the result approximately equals 2.9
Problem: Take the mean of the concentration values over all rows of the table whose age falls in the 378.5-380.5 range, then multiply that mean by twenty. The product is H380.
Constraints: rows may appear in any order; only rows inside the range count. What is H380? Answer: 956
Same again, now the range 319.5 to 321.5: 884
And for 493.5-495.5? 923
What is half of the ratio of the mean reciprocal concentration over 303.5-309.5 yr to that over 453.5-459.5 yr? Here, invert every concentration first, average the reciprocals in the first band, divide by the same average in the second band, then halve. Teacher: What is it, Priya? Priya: 0.512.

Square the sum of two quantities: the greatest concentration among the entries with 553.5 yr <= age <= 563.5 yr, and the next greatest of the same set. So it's 8655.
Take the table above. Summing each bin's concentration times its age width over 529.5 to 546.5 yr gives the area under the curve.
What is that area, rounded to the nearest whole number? 778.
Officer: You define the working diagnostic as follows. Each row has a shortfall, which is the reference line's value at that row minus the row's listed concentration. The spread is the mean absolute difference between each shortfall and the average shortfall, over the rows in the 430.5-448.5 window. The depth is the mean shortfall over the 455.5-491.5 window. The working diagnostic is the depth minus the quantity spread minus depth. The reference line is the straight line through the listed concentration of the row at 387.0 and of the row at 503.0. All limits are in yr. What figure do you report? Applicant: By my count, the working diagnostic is -5.72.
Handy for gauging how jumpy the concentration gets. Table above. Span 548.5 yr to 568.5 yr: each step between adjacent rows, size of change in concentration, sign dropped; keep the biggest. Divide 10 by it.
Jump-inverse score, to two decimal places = 2.16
